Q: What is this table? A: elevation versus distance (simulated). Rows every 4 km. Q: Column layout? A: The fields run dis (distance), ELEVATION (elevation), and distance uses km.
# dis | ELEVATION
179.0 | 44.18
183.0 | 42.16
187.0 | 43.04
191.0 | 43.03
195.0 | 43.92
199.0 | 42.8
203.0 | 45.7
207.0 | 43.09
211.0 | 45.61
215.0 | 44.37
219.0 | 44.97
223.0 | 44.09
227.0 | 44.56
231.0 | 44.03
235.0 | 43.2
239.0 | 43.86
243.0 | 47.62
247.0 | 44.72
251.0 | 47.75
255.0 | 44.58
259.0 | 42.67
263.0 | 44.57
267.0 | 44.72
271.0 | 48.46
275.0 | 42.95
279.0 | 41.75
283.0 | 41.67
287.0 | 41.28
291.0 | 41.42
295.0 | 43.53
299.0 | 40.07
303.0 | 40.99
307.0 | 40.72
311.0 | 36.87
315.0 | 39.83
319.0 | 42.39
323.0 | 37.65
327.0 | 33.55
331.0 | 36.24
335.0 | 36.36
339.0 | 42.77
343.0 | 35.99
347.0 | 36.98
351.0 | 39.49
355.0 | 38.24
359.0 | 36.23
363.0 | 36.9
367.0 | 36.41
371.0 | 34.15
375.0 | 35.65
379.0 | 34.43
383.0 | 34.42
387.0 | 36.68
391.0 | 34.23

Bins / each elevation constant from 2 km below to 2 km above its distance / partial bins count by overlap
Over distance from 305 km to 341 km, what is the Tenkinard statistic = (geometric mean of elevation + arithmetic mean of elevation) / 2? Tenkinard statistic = 38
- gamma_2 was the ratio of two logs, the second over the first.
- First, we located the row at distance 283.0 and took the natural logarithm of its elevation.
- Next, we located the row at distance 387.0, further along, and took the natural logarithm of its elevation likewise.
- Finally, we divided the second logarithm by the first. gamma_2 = 0.966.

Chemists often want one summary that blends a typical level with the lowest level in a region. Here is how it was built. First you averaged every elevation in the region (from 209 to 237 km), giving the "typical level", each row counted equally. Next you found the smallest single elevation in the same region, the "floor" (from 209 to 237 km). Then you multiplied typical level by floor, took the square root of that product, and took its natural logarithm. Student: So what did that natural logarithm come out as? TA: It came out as 3.78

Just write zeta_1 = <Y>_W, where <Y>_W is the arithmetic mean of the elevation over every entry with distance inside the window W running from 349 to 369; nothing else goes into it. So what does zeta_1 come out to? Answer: 37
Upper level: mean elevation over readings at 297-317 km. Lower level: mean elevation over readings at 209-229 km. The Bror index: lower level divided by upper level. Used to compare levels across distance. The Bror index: 1.13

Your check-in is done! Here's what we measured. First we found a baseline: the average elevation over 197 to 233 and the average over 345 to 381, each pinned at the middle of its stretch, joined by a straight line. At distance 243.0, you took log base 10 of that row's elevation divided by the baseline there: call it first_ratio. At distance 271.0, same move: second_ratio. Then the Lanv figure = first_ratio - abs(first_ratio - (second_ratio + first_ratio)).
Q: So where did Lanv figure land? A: -0.023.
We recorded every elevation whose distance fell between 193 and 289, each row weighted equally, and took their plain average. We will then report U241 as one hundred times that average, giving 4429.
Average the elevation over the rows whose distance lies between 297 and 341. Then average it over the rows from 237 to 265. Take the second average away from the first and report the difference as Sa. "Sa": -6.3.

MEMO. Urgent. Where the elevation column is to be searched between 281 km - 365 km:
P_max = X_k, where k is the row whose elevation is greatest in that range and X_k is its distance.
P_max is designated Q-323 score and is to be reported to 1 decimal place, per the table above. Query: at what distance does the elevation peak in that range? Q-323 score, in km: 295.0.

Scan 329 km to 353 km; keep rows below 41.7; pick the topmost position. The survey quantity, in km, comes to 351.0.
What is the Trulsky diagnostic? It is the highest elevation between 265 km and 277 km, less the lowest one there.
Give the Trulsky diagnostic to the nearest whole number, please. 6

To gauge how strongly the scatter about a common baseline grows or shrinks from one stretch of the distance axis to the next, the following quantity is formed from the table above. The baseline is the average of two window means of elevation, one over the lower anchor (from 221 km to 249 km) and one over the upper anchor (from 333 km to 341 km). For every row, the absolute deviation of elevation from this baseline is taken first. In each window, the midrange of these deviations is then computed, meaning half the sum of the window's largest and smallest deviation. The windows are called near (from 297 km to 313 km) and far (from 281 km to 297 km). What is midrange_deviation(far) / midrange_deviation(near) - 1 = -0.70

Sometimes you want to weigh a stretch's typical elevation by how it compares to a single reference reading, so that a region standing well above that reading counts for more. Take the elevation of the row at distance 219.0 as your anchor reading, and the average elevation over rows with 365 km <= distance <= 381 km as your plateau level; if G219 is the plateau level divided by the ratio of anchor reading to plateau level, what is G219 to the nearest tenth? 27.5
